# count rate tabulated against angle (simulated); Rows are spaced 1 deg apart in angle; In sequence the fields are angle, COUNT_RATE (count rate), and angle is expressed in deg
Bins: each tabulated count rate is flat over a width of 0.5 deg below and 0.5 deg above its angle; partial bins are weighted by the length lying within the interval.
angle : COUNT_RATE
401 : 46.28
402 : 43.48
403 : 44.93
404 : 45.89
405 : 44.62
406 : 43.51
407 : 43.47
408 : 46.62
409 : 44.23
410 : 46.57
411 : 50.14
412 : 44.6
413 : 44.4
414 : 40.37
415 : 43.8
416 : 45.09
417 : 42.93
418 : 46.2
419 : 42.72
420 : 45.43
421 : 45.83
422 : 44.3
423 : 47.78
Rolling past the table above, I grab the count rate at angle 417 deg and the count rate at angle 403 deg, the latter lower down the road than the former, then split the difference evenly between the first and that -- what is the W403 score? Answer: 43.9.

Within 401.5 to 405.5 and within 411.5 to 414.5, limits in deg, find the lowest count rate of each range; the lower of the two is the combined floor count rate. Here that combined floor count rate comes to 40.4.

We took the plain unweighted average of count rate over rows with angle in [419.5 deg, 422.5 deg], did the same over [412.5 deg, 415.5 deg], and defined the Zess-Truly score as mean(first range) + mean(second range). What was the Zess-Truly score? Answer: 88.0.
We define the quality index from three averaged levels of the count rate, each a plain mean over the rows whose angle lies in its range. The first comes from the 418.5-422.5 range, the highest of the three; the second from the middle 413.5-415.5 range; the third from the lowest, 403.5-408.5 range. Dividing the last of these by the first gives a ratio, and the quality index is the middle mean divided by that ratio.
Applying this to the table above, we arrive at 41.8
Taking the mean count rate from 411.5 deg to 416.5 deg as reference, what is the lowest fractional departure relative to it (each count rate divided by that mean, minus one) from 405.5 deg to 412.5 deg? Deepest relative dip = -0.004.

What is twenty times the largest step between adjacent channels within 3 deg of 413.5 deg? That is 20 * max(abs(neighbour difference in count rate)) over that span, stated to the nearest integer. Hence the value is 111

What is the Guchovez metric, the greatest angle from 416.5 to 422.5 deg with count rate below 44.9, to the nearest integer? 422 deg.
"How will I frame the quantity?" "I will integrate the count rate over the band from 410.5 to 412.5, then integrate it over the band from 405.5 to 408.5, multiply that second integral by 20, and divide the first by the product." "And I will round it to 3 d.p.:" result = 0.035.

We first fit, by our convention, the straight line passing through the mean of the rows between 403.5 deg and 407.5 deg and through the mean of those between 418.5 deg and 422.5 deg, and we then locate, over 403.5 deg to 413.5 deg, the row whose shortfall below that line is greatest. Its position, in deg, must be 407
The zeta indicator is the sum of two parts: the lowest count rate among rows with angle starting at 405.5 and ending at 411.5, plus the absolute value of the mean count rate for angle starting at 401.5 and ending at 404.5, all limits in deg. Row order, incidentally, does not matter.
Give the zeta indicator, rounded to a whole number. 88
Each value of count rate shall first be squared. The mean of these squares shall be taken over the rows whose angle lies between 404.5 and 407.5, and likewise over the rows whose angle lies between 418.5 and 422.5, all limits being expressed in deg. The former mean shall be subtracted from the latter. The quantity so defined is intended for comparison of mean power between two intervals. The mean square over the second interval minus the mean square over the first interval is 63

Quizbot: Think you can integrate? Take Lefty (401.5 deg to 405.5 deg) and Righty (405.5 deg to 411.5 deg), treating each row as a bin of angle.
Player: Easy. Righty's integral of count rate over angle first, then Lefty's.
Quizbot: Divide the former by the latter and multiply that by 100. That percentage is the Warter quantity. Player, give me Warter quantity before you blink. 153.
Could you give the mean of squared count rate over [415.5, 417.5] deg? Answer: 1938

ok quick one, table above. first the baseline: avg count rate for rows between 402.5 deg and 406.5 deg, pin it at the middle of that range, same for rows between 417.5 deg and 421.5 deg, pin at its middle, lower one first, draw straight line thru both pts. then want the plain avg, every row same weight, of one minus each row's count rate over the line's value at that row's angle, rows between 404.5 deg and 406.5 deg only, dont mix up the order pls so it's 0.015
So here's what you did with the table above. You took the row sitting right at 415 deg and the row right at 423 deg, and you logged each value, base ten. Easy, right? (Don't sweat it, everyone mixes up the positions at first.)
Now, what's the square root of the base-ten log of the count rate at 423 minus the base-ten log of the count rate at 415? 0.19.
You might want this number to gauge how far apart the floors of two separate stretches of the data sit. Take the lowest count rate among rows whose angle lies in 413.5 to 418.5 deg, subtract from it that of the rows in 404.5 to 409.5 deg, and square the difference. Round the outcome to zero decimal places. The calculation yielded 10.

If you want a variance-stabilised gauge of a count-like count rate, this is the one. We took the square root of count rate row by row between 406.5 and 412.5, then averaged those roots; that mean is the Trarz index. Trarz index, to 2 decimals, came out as 6.78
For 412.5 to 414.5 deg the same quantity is 6.51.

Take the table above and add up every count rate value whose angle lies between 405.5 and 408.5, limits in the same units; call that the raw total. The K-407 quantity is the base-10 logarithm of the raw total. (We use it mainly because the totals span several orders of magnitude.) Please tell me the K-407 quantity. 2.13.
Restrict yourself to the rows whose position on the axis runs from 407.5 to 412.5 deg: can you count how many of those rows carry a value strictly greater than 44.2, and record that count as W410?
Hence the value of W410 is 5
